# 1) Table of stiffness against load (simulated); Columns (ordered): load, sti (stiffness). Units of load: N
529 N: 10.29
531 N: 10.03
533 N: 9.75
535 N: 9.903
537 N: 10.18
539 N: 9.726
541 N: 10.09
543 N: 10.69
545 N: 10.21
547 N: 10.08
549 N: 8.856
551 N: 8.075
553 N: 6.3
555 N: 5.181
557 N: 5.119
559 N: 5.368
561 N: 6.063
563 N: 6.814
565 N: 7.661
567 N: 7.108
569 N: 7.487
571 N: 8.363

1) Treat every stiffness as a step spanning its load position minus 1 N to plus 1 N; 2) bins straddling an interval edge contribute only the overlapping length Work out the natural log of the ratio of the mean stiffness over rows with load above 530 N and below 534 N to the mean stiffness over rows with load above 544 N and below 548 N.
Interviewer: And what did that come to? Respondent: 0.0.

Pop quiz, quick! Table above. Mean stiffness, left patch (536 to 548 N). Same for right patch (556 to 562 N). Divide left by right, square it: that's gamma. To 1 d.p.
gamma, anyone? 3.4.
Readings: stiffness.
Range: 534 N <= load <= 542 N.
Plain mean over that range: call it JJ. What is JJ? 10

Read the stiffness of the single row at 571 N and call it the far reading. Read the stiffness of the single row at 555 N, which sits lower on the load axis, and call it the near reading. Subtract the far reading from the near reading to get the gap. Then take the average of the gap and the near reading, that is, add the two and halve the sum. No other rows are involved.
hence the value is 1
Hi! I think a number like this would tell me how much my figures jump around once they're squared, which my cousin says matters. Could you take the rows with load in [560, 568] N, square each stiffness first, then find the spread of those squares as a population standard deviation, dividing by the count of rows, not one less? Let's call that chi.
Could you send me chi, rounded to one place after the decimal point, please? 7.9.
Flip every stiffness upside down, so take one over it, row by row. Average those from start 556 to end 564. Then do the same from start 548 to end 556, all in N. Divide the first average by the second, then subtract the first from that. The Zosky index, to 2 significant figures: 1.0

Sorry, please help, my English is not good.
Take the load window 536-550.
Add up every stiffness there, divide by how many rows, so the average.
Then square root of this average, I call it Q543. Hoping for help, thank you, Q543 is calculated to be 3.16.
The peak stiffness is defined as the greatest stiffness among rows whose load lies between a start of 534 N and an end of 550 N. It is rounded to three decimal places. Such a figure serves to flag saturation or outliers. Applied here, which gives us 10.690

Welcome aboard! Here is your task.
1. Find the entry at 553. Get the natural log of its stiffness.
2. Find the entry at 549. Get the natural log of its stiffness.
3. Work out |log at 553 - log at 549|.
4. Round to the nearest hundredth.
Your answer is 0.34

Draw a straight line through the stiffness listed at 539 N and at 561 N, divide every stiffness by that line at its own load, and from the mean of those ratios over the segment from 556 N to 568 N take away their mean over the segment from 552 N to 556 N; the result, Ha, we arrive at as 0.31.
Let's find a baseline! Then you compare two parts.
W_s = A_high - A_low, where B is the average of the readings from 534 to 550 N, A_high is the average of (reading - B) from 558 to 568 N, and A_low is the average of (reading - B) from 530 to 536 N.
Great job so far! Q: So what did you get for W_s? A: -3.3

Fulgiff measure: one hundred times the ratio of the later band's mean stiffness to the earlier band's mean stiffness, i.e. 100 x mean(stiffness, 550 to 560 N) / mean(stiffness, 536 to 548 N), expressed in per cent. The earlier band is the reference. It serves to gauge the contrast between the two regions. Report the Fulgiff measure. 59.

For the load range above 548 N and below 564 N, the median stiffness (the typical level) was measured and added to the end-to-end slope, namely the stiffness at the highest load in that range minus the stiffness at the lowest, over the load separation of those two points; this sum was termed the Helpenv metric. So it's 6.04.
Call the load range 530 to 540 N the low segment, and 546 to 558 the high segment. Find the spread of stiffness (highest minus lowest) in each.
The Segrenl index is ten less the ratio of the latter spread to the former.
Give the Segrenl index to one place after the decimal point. -0.9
